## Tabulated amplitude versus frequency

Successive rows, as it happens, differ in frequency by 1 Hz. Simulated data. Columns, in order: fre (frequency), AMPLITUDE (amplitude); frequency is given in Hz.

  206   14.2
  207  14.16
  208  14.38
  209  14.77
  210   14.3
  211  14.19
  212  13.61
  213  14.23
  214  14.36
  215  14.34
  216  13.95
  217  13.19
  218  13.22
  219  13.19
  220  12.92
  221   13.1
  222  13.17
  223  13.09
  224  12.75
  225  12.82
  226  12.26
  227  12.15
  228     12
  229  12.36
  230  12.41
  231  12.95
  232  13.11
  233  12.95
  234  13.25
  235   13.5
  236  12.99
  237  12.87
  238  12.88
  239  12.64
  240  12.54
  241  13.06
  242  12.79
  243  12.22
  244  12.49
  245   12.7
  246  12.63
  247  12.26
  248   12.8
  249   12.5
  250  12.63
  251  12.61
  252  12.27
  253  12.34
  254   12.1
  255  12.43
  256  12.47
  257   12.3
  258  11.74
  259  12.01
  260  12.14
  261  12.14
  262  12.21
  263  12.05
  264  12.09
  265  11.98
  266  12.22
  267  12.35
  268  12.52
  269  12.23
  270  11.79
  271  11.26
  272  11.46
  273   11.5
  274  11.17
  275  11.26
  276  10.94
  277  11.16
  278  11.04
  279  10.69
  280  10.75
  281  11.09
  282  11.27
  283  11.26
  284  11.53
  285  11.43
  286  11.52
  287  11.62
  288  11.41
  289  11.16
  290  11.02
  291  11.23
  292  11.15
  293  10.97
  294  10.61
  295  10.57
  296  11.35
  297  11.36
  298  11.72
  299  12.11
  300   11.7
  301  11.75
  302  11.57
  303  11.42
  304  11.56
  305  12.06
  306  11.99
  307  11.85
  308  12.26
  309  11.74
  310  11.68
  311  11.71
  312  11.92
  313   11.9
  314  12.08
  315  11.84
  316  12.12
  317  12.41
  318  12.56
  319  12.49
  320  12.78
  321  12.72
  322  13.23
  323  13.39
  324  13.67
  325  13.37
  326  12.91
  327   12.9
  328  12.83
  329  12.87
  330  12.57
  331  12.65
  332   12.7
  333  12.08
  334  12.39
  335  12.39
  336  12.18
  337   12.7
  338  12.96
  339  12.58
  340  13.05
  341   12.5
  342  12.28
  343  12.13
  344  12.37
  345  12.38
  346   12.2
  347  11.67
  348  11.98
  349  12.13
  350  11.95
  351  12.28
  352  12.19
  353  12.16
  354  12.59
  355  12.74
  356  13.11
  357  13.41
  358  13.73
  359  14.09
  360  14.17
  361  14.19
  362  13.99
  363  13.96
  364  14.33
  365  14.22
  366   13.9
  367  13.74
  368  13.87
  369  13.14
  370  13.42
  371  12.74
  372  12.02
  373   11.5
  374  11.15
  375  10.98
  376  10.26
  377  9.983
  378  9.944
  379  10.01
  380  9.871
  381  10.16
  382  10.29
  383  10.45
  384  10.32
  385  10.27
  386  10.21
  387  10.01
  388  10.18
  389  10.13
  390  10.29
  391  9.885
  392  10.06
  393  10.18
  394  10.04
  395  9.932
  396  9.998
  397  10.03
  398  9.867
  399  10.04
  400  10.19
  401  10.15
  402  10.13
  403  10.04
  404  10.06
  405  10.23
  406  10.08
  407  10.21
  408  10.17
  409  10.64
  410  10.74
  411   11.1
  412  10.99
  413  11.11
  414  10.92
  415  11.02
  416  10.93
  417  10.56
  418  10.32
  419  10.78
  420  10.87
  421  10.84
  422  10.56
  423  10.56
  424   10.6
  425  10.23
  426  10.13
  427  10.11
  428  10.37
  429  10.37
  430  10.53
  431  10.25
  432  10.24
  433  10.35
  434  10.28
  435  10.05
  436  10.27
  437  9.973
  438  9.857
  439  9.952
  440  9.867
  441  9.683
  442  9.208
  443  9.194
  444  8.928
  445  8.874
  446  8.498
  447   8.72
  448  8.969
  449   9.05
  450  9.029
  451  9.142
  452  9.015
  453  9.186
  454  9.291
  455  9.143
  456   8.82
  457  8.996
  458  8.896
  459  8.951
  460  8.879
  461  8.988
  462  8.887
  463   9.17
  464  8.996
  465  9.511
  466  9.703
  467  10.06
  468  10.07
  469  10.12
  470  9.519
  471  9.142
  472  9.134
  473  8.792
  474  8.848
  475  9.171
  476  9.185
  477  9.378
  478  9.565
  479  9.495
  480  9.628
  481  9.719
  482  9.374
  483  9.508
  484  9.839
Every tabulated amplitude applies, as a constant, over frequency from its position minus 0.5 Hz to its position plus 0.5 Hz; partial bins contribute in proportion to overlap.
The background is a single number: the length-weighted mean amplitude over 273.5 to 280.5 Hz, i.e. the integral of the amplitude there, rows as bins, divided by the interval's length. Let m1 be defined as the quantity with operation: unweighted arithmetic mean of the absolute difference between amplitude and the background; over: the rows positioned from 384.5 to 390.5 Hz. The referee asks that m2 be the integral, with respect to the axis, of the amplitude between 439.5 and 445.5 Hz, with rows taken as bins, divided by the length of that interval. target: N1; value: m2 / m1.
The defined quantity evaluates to 11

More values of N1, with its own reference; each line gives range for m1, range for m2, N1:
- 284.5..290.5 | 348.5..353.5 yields 34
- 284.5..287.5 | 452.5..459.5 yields 17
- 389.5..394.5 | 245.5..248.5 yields 14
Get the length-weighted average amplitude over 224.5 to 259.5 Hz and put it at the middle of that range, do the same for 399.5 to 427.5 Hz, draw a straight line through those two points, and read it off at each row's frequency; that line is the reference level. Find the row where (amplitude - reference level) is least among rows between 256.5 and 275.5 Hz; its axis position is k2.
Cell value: 274 Hz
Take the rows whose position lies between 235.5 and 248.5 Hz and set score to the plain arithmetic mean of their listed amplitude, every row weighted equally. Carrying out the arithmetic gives 12.7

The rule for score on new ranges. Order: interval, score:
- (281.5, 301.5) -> 11.3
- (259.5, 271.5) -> 12.1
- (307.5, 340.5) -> 12.5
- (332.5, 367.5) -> 12.9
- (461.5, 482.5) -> 9.4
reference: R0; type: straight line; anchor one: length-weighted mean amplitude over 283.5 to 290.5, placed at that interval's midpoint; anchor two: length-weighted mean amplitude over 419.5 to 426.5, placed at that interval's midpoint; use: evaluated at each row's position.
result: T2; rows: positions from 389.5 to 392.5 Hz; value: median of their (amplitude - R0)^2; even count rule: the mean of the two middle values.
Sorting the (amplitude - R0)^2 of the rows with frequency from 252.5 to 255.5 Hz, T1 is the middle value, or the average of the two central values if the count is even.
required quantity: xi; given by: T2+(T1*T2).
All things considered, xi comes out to 0.7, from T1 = 0.6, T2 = 0.5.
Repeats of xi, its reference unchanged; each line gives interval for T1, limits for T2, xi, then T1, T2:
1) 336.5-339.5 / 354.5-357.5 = 16.9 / 2.6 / 4.6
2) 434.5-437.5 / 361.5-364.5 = 11.1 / 0.2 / 9.4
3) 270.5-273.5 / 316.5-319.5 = 1.7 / 0.0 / 1.7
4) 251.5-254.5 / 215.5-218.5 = 2.9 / 0.4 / 2.0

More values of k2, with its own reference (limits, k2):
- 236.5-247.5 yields 243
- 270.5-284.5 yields 279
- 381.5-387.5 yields 387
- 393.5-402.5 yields 398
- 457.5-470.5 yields 458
